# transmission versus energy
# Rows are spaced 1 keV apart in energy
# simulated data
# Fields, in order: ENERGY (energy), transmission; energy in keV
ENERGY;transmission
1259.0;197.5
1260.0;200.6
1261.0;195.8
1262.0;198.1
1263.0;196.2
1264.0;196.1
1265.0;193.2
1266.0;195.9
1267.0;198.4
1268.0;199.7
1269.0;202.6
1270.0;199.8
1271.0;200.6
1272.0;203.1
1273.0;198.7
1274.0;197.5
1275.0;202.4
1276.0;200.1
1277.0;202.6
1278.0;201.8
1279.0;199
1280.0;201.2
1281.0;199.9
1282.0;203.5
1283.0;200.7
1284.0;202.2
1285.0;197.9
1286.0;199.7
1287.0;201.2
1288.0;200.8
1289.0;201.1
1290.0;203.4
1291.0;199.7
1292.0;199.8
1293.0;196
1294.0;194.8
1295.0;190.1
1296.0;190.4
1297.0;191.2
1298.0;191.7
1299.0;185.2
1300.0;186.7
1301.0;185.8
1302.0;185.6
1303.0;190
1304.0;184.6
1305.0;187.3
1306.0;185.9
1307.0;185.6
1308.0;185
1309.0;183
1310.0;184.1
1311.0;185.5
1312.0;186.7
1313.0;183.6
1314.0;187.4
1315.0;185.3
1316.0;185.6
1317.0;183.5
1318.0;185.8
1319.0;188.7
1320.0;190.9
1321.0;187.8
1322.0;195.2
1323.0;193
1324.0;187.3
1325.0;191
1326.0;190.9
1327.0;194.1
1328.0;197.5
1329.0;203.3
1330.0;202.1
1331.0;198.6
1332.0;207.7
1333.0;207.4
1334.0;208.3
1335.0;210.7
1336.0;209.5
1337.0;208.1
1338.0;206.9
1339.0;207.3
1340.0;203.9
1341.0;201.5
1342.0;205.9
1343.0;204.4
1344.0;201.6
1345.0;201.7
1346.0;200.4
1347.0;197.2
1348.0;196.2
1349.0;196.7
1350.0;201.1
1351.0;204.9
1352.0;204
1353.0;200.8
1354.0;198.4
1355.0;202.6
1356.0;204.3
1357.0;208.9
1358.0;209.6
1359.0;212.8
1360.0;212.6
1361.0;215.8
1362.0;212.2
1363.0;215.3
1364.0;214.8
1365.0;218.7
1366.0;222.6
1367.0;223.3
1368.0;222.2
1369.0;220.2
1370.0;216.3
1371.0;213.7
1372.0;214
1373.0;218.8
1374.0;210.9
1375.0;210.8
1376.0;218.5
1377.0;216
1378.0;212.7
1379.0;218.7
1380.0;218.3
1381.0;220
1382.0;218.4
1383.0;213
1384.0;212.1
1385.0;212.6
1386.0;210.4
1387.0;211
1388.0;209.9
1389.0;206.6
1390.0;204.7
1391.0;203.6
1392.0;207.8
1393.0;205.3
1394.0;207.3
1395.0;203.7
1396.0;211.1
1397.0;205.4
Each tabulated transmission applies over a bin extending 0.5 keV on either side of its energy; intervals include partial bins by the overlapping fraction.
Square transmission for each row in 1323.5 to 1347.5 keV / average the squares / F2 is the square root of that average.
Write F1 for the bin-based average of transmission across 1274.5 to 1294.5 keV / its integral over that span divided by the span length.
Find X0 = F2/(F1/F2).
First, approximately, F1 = 200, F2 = 202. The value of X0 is 204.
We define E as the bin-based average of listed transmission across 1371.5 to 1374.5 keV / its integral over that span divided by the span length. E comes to 215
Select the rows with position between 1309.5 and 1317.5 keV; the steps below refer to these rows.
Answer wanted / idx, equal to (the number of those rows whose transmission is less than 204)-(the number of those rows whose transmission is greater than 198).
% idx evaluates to 8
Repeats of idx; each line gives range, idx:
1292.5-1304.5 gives 12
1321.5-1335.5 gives 3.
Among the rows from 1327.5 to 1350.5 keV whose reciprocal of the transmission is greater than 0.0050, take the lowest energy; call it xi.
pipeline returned 1328.0 keV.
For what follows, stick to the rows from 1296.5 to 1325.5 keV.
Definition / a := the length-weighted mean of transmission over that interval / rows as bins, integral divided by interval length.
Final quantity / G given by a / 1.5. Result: 125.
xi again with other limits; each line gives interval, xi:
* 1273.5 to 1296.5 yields 1274.0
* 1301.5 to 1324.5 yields 1302.0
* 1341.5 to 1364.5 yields 1347.0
